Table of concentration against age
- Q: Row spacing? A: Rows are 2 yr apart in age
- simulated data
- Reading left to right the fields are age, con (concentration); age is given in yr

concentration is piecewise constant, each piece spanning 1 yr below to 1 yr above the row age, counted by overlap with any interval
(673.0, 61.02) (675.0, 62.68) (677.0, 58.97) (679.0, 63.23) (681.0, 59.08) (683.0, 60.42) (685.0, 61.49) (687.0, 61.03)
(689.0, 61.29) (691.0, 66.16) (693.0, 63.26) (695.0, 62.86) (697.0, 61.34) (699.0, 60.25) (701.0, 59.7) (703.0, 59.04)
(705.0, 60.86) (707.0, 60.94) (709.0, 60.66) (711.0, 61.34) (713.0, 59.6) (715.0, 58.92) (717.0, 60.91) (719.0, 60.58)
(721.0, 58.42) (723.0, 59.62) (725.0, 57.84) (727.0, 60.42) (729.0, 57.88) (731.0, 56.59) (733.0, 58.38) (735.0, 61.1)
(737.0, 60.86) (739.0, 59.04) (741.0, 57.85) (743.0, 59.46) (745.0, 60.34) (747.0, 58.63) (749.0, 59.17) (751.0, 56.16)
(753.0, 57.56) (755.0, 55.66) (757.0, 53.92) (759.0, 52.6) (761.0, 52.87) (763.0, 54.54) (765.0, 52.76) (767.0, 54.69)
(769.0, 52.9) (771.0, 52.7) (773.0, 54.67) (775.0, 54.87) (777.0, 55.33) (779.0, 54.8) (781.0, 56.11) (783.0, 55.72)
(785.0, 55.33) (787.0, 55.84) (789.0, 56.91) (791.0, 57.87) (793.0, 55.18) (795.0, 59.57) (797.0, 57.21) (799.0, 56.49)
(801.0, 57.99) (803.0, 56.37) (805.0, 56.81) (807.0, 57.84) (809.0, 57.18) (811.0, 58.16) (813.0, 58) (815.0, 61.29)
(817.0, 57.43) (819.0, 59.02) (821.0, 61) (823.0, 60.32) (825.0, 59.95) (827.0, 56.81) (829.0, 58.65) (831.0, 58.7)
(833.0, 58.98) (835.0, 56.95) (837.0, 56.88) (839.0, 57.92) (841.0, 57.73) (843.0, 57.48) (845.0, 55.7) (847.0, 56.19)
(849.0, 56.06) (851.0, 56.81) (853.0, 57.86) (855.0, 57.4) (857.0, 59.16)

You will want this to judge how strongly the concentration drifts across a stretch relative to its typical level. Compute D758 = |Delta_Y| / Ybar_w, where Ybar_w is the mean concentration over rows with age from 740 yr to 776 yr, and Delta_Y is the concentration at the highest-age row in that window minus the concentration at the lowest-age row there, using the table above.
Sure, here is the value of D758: 0.054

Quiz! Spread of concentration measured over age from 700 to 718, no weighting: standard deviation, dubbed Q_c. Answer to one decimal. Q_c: 0.9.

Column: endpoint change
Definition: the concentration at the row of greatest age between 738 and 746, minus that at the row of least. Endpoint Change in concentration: 1.3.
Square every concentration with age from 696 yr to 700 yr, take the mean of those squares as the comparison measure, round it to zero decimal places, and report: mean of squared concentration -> 3696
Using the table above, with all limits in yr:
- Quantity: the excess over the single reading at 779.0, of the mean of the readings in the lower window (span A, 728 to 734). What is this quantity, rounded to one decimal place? 2.8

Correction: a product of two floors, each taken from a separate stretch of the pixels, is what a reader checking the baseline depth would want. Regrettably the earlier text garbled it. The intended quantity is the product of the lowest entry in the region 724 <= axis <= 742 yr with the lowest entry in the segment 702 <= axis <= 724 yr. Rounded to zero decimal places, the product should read 3306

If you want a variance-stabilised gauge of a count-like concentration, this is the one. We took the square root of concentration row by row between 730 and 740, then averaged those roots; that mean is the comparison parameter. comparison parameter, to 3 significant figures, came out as 7.69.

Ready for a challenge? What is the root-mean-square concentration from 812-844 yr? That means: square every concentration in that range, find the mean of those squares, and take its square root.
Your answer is 58.6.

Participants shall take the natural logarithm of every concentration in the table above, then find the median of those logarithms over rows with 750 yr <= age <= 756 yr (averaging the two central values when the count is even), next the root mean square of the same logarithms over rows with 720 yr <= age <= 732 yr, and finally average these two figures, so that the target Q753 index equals 4.05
